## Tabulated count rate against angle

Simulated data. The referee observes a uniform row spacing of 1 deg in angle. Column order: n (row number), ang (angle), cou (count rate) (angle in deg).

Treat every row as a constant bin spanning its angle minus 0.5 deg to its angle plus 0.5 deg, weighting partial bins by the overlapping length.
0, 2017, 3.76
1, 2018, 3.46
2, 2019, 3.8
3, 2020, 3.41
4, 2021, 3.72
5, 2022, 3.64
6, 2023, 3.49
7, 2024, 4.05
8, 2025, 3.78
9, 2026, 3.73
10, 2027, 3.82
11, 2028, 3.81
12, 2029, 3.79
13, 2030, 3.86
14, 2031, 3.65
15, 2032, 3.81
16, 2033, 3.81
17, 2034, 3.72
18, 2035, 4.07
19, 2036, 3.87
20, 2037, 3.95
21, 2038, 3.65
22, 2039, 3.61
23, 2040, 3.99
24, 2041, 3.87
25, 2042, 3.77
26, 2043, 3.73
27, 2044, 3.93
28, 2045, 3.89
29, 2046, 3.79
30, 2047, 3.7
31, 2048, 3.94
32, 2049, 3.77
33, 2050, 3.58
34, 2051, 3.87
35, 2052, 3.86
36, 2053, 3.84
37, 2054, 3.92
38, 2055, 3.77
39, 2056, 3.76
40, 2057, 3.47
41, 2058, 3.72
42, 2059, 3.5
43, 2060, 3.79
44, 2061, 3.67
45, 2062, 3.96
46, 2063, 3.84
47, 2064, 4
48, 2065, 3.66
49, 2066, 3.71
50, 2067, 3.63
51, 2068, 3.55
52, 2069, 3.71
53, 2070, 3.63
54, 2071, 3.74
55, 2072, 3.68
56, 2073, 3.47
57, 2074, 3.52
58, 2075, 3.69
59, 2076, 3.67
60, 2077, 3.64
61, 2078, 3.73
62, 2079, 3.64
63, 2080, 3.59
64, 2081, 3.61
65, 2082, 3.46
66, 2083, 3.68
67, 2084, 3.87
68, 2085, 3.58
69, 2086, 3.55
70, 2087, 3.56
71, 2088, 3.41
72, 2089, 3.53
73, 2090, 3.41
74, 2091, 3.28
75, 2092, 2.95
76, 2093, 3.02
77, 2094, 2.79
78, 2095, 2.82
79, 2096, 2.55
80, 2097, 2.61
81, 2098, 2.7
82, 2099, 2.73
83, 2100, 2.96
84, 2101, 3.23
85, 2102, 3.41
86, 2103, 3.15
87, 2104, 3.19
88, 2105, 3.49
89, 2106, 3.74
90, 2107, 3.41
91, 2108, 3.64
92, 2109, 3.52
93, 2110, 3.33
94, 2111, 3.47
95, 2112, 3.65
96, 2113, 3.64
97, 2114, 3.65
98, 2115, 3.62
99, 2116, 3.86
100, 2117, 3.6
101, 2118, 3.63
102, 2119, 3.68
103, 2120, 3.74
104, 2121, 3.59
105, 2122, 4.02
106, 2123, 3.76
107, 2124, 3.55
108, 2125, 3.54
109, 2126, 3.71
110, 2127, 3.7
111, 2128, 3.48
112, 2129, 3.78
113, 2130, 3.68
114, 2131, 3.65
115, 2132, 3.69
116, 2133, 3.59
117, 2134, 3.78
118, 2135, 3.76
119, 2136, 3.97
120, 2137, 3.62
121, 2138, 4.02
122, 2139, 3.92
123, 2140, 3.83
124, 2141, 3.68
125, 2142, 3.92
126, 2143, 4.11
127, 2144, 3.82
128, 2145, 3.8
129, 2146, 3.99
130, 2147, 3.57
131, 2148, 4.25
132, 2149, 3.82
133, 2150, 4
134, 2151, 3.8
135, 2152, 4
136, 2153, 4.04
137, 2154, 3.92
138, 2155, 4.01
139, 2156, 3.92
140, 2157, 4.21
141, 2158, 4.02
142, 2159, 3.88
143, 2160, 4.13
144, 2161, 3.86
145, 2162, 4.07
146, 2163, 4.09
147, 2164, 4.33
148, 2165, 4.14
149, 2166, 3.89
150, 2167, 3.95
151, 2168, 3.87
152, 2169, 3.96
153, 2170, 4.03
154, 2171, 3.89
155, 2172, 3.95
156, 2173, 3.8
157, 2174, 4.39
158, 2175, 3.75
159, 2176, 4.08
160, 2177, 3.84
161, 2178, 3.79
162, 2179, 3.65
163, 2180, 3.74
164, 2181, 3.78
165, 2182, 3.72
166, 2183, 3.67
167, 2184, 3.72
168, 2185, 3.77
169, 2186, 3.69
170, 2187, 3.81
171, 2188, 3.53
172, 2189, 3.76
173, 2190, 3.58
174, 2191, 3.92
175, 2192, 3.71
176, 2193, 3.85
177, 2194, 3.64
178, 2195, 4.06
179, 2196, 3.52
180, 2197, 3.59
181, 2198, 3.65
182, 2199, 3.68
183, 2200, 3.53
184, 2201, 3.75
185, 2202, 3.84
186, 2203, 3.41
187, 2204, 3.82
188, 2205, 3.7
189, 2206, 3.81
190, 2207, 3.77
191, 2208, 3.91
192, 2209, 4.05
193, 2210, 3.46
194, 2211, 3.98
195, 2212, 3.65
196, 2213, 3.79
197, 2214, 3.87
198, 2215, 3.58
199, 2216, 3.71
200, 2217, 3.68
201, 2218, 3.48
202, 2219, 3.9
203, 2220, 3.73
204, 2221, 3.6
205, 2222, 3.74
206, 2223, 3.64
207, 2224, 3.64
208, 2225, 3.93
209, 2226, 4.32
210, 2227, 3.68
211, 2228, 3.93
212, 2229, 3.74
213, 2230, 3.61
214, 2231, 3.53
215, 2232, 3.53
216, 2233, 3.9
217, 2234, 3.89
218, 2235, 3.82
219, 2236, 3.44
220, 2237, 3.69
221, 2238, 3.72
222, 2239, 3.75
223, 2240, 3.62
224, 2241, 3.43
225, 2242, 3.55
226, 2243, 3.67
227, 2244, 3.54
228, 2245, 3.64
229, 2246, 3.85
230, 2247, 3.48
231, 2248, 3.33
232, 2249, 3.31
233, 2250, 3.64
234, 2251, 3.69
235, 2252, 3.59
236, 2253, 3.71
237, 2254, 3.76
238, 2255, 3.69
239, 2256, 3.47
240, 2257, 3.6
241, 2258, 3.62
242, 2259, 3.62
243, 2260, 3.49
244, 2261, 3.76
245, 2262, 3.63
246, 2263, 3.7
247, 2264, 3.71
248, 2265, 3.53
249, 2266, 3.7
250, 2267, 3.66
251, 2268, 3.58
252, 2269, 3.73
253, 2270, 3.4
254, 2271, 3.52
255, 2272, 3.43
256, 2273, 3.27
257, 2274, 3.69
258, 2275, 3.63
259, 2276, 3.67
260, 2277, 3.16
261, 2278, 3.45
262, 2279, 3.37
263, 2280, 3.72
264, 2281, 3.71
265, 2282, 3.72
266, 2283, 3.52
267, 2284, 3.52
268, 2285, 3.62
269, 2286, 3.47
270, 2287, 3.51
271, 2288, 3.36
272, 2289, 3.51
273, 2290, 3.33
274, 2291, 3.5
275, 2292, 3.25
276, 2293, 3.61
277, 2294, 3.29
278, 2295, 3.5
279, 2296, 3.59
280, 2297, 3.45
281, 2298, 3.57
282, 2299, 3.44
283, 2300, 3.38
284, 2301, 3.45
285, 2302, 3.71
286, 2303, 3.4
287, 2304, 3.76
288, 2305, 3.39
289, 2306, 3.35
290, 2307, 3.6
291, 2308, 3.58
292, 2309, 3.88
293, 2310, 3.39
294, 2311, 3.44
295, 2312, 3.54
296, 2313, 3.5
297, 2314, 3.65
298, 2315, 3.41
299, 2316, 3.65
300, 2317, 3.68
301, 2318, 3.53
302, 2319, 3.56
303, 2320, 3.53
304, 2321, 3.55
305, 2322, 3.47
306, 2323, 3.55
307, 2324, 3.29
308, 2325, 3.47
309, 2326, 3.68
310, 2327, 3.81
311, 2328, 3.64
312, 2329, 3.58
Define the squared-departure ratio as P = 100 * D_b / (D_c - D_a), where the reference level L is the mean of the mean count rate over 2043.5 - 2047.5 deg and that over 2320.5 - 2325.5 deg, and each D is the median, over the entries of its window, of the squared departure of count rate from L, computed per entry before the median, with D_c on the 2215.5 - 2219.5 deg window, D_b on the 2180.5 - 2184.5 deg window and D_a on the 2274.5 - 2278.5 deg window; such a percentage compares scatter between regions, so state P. -144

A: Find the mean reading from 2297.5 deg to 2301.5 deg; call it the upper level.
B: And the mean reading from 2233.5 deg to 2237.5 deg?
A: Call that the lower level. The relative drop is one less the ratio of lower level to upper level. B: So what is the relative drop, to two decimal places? -0.07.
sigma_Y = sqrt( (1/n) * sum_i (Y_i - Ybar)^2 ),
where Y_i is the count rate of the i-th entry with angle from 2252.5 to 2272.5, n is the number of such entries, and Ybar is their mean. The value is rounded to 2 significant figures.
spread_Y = 0.11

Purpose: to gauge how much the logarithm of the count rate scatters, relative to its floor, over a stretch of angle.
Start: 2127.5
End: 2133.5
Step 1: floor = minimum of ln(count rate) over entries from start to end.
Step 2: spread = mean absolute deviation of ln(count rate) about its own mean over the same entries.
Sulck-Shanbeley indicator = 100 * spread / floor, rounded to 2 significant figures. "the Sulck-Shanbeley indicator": 1.6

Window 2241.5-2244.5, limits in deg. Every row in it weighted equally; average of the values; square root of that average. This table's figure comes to 1.89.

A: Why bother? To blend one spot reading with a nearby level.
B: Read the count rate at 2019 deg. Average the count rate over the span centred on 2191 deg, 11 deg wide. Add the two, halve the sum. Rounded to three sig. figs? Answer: 3.77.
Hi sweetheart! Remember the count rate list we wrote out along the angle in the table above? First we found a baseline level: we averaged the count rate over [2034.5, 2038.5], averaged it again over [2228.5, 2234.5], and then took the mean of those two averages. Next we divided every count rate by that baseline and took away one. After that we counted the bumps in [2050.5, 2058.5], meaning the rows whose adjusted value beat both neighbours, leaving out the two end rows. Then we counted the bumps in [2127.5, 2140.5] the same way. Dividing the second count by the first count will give 5.0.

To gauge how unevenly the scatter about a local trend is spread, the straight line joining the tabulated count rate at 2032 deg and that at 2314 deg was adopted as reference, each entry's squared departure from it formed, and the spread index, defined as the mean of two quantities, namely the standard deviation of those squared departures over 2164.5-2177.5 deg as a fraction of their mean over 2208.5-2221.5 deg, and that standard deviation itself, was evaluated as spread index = 1.9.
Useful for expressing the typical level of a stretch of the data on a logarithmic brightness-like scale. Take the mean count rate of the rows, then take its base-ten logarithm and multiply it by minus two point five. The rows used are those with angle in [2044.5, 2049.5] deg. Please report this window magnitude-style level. -1.45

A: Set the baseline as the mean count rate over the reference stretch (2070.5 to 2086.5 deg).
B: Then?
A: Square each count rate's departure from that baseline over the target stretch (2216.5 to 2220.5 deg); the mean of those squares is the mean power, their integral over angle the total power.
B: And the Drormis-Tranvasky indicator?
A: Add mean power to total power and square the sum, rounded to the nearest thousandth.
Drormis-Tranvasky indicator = 0.018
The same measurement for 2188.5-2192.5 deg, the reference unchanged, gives 0.018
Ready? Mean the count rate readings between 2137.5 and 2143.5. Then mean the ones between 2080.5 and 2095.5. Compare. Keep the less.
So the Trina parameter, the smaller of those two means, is 3.37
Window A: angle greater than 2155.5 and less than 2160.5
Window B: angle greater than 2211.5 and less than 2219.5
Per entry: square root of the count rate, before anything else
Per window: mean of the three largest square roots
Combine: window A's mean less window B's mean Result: 0.07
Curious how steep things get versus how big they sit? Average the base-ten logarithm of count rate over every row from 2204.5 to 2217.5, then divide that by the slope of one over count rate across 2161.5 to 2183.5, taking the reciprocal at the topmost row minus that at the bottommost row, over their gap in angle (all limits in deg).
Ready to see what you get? 451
